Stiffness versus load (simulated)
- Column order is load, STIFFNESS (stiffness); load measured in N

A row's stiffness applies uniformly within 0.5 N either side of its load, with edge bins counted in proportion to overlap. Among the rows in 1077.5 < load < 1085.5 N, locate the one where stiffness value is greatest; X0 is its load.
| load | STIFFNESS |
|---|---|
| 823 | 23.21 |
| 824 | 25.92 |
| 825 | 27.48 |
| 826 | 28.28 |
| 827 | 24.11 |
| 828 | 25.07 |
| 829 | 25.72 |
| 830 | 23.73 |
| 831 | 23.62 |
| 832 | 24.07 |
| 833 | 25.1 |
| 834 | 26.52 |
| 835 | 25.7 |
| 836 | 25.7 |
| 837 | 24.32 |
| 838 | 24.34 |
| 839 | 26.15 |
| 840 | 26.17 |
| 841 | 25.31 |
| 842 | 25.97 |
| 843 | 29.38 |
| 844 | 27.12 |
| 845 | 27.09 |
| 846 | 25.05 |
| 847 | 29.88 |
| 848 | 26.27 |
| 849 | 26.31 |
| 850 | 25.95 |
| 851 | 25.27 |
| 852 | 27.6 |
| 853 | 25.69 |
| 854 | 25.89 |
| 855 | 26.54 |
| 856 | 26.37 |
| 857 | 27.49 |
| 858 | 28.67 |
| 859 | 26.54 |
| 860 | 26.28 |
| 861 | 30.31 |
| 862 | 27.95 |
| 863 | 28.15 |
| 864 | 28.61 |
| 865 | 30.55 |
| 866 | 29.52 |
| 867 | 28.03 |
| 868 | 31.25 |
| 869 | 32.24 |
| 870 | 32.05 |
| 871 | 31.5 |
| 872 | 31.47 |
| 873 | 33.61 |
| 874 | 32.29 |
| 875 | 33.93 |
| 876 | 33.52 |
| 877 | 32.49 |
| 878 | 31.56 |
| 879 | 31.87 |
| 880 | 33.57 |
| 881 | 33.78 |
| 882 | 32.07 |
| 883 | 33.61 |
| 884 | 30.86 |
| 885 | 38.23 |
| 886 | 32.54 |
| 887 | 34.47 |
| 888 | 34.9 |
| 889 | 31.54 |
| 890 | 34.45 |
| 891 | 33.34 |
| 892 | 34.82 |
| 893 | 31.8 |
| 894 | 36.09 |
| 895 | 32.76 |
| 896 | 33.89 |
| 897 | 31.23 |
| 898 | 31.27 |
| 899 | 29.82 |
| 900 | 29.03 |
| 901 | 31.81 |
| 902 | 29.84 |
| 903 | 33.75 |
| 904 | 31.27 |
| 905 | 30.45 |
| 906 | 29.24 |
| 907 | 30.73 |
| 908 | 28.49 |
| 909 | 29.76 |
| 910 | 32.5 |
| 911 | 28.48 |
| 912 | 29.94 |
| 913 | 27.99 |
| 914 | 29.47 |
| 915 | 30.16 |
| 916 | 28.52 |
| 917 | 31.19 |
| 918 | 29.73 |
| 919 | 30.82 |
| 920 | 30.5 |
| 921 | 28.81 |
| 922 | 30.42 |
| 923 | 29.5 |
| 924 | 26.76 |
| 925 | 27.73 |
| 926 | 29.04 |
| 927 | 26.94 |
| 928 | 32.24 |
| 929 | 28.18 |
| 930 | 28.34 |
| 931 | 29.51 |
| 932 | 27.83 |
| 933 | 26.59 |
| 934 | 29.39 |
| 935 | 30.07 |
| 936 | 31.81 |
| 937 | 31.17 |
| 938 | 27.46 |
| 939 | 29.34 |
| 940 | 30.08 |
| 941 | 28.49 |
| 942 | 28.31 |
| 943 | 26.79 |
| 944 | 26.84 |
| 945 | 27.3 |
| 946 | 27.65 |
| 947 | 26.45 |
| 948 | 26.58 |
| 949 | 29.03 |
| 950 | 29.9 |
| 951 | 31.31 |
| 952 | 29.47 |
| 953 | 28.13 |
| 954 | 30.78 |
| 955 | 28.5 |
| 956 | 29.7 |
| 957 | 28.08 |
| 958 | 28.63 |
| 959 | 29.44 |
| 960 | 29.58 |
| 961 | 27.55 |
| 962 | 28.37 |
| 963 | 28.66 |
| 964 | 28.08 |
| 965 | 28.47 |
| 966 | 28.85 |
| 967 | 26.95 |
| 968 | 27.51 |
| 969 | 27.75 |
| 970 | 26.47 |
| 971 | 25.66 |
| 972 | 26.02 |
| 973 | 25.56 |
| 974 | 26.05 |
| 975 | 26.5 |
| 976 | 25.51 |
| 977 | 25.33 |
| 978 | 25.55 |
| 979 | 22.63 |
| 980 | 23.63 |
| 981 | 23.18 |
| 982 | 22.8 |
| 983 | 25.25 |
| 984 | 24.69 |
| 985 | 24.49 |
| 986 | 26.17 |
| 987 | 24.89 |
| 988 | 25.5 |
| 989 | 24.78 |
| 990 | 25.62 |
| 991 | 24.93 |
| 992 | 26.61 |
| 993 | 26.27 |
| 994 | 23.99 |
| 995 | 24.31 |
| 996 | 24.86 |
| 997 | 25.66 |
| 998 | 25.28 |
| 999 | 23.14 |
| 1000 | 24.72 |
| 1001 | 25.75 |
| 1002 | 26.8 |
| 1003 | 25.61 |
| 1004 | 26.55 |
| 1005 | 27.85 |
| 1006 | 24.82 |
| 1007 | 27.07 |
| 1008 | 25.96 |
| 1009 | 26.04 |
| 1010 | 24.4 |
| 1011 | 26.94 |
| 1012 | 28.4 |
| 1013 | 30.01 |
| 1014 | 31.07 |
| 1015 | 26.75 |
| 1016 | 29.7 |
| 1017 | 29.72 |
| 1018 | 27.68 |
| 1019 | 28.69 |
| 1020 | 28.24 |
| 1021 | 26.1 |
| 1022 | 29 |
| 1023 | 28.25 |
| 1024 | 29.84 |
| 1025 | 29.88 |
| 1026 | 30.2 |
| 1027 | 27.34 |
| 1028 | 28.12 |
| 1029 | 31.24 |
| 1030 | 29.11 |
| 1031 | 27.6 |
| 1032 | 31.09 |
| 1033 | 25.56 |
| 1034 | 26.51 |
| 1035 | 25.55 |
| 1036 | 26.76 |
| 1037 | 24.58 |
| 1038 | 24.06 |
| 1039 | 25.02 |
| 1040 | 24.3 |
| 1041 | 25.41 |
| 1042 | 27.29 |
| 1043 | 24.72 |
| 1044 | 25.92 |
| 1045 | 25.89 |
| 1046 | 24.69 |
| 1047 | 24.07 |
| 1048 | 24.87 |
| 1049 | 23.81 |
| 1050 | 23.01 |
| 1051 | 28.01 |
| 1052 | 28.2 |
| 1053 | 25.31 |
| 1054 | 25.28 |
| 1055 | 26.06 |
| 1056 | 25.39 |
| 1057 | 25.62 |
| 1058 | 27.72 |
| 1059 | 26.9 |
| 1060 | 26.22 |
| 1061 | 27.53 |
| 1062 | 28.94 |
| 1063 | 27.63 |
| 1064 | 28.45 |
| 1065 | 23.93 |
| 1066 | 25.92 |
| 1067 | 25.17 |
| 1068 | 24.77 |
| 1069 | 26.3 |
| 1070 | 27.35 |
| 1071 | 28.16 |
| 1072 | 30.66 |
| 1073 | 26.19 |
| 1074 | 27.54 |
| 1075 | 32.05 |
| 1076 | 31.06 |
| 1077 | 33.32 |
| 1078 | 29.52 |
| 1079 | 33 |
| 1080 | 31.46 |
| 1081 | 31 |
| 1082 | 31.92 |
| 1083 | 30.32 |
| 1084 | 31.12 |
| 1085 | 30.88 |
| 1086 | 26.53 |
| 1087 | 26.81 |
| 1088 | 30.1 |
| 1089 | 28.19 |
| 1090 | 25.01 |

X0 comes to 1079 N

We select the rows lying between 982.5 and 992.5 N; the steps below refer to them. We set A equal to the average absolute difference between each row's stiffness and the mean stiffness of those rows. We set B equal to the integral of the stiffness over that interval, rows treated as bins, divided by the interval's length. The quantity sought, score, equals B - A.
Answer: 24.7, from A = 0.5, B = 25.3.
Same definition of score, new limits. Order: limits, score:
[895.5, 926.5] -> 28.8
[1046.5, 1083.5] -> 25.4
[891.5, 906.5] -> 30.2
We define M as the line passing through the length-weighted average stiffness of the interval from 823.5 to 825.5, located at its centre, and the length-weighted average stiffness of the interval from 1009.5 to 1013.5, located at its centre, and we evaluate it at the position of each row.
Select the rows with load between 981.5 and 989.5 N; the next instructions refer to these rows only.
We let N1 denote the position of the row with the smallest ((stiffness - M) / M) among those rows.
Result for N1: 982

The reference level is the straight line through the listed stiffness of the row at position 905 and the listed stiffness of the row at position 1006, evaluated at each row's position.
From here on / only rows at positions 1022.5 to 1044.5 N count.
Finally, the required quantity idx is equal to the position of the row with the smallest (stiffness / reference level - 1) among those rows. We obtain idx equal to 1038 N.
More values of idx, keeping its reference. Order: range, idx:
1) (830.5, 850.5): 831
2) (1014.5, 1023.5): 1021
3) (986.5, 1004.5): 999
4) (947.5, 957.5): 948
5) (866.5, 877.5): 867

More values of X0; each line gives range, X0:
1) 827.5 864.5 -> 861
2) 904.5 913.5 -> 910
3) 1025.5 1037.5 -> 1029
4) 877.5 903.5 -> 885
